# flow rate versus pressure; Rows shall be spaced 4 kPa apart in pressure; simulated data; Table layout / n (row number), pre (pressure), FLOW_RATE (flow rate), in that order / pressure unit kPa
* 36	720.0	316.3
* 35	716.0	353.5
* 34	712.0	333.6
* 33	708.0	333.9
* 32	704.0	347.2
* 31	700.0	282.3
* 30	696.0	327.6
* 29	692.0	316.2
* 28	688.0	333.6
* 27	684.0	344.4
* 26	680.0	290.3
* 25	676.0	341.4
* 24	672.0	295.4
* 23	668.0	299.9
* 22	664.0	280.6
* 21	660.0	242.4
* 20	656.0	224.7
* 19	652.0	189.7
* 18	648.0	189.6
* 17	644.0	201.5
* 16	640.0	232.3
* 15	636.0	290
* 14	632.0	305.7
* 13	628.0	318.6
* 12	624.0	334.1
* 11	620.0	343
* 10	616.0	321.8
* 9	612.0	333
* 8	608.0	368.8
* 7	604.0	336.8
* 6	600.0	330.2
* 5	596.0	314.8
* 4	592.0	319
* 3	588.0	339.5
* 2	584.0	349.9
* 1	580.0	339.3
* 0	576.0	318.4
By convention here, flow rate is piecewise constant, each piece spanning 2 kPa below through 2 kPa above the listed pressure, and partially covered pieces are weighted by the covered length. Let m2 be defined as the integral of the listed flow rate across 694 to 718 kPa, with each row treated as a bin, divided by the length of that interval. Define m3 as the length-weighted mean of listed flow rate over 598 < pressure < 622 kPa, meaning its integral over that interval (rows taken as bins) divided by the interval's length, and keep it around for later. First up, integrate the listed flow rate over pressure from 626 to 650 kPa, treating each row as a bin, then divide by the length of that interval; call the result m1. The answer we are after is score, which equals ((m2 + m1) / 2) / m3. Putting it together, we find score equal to 0.86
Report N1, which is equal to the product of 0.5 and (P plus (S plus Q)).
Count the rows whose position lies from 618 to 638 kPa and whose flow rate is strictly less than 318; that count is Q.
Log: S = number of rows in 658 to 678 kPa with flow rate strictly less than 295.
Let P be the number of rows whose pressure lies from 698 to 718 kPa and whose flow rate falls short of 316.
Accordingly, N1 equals 2.5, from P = 1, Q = 2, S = 2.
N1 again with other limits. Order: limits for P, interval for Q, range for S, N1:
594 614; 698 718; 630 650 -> 3.0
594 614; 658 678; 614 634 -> 2.5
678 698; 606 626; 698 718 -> 1.0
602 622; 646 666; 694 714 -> 3.0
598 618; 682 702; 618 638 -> 1.5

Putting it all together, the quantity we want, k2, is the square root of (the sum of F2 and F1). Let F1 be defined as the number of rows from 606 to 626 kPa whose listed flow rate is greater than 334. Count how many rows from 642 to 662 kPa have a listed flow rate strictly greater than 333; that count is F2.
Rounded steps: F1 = 3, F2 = 0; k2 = 1.7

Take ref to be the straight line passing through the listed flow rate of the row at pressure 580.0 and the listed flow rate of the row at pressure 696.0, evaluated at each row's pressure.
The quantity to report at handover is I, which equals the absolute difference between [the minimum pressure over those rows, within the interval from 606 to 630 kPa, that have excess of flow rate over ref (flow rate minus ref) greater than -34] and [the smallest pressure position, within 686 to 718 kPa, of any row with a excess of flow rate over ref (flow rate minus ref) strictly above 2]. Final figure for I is 80 kPa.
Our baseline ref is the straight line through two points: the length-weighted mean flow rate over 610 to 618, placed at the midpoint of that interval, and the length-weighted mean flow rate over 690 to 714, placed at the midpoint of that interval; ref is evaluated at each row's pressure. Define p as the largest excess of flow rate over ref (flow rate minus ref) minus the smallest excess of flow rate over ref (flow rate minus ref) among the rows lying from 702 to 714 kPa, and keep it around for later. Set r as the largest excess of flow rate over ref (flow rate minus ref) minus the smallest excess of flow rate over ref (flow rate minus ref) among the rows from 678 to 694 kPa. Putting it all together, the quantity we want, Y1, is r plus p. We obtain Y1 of 68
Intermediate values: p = 13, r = 54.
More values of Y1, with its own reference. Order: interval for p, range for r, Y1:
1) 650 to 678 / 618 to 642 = 263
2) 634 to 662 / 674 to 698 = 154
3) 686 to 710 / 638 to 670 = 176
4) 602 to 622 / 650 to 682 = 199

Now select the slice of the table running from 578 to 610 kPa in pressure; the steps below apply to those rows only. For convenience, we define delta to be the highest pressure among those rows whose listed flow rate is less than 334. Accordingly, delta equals 600.0 kPa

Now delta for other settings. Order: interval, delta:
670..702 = 700.0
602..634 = 632.0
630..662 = 660.0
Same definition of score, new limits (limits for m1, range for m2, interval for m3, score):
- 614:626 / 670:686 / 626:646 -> 1.21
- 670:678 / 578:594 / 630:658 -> 1.40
